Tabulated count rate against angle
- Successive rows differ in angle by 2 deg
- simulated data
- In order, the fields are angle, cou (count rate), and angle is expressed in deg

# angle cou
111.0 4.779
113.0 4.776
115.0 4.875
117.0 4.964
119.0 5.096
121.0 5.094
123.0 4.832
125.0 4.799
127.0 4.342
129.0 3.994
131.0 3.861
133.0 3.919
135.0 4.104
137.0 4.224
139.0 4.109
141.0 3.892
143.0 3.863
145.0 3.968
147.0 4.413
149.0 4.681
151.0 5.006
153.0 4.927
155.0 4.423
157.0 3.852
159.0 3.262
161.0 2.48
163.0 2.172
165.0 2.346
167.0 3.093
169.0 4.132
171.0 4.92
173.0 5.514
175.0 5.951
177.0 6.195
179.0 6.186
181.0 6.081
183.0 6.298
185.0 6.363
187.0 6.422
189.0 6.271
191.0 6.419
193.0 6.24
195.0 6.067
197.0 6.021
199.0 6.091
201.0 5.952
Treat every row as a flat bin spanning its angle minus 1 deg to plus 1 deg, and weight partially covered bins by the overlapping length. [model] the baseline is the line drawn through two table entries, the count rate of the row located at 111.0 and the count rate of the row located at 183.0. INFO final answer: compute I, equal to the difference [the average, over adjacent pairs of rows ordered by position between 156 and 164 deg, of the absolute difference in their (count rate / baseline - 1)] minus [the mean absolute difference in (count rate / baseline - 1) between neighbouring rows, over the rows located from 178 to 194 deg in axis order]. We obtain 0.080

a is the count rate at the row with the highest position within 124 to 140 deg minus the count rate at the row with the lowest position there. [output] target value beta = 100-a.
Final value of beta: 101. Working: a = -0.7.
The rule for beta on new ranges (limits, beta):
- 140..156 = 99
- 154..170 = 100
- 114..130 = 101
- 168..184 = 98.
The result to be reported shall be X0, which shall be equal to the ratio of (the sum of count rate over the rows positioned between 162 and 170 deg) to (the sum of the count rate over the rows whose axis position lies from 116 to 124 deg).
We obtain 0.59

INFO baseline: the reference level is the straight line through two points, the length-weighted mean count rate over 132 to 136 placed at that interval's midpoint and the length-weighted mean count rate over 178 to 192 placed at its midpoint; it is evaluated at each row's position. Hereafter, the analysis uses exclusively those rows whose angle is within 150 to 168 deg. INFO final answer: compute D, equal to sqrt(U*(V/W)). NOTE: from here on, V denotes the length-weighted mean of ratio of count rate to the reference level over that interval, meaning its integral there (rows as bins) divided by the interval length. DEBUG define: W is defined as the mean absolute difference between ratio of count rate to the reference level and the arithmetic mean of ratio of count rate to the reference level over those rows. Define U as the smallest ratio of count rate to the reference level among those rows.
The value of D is 1.2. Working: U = 0.4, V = 0.69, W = 0.21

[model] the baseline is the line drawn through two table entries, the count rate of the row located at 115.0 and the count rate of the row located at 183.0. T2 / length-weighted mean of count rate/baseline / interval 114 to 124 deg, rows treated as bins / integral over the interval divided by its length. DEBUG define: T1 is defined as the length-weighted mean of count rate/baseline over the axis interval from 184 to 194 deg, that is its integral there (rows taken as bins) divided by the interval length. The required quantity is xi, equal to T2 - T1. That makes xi 0.02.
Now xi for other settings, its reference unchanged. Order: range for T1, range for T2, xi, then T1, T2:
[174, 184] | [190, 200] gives -0.05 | 0.99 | 0.94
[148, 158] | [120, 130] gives 0.10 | 0.81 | 0.91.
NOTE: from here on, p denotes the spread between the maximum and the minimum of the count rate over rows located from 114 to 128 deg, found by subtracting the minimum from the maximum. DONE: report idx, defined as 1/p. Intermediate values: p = 0.8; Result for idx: 1.3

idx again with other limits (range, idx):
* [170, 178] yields 0.8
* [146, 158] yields 0.9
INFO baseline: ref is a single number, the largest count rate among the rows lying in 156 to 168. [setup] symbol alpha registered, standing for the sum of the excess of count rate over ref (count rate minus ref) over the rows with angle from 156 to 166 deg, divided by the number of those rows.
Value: -1.0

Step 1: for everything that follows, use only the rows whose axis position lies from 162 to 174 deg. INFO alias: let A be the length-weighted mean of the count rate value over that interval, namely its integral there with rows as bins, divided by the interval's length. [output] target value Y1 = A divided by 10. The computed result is 0.37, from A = 3.7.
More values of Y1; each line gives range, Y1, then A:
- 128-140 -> 0.40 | 4.0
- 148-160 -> 0.44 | 4.4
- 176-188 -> 0.63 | 6.3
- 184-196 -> 0.63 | 6.3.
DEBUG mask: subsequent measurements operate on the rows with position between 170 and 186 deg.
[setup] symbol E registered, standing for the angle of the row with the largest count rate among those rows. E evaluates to 185.0 deg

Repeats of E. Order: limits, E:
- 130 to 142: 137.0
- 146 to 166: 151.0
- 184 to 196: 187.0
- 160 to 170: 169.0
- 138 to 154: 151.0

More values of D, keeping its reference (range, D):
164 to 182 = 1.4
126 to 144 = 3.9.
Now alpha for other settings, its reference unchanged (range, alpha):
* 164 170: -0.7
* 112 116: 1.0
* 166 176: 0.9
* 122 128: 0.8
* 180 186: 2.4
